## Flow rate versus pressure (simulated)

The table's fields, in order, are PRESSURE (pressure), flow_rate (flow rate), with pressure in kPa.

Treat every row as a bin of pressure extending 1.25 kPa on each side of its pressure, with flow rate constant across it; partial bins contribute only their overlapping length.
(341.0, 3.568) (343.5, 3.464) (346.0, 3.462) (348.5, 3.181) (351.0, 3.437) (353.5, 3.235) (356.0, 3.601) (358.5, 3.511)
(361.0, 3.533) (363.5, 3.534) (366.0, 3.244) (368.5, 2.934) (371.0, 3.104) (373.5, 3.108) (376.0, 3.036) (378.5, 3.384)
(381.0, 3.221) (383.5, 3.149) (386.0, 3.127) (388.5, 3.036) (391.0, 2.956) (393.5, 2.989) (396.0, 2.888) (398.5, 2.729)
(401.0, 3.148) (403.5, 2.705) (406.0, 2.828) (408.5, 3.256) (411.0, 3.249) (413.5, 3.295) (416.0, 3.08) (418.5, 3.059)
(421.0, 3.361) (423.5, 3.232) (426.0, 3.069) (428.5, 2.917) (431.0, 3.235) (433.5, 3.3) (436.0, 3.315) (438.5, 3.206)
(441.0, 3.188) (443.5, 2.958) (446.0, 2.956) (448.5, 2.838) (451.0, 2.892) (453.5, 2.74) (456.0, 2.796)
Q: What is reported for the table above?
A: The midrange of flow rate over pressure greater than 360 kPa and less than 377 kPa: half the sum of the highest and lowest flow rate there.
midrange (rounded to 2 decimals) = 3.23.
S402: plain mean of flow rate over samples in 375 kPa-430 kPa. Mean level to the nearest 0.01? 3.08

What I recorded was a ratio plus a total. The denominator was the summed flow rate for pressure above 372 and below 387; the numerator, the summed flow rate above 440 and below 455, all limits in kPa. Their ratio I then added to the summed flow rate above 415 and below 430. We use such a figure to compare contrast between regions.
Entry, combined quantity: 19.6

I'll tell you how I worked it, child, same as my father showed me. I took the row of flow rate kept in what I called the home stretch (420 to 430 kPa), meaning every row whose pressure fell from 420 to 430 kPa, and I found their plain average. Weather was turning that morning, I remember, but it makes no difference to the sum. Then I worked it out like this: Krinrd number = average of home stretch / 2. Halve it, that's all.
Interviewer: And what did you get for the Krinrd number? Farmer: 1.57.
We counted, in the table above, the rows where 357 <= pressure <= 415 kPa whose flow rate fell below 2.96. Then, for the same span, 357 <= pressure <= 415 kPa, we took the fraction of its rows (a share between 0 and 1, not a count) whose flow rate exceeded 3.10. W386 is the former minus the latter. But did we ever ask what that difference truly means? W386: 5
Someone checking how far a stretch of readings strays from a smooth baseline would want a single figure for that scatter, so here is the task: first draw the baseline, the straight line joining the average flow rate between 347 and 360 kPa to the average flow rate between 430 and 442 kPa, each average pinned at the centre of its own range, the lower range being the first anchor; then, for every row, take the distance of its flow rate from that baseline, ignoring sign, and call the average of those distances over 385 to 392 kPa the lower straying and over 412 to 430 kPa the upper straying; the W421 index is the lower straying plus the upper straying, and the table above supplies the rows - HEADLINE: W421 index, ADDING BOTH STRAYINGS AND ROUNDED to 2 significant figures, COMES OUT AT 0.45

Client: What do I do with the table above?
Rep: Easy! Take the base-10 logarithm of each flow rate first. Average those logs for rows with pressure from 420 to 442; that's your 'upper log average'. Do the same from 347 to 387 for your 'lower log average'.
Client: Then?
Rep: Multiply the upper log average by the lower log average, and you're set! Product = 0.260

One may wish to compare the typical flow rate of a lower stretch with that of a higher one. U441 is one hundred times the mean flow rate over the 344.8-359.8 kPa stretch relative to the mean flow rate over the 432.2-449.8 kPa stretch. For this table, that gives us 110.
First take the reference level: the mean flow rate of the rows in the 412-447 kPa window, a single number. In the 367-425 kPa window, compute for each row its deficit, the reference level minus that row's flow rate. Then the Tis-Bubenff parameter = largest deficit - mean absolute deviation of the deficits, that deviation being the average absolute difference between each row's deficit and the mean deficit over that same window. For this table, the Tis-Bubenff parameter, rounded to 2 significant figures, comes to 0.31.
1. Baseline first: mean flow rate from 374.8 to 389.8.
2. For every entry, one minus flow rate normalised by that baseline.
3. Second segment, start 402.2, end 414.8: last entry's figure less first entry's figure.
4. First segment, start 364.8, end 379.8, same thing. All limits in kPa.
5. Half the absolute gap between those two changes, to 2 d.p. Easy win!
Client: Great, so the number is 0.07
